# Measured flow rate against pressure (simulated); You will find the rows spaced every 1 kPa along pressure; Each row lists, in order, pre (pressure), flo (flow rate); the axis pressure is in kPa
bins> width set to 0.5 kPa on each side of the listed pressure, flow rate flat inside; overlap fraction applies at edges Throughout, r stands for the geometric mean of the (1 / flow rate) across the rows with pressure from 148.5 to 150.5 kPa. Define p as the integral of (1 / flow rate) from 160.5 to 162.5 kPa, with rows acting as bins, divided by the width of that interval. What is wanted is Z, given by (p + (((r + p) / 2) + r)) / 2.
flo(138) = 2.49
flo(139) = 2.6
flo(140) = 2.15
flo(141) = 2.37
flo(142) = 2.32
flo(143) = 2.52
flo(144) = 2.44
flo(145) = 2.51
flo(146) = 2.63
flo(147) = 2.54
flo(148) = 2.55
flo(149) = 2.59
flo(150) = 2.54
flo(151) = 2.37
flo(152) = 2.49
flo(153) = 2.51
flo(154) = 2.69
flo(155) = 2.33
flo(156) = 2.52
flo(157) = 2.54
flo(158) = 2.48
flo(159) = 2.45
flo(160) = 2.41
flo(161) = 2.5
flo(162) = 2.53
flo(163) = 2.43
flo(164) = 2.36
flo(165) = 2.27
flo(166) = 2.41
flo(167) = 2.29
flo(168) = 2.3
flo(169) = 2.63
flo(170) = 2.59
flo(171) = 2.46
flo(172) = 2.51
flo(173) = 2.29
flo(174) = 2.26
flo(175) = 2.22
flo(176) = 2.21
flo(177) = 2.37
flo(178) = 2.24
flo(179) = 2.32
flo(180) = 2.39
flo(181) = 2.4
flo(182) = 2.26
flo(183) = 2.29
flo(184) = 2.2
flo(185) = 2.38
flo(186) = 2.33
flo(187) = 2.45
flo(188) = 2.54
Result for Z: 0.591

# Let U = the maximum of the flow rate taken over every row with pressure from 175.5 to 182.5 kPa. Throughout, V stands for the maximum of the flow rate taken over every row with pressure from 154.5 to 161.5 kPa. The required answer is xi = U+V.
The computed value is 4.9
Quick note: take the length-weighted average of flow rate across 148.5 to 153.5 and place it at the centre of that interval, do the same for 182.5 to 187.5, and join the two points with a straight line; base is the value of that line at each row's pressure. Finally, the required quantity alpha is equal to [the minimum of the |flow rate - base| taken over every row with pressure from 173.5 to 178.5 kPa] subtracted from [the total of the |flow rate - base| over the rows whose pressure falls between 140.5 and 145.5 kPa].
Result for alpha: 0.54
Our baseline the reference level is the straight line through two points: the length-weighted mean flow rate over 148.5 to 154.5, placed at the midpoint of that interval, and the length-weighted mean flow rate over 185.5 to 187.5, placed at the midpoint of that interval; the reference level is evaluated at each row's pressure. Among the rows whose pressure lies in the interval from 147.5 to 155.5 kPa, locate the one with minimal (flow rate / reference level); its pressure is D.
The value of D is 155 kPa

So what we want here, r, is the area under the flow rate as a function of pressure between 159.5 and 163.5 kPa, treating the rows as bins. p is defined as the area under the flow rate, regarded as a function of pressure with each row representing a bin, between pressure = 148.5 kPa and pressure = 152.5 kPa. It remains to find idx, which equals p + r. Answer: 19.9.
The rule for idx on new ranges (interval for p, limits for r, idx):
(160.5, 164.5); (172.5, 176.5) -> 18.8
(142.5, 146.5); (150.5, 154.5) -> 20.2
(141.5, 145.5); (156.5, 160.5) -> 19.7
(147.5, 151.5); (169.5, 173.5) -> 19.9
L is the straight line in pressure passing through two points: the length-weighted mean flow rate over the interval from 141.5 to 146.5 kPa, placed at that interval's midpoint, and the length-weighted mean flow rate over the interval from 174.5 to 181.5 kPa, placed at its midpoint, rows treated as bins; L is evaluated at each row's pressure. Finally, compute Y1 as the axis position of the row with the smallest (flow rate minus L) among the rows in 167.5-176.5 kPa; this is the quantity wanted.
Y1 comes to 176 kPa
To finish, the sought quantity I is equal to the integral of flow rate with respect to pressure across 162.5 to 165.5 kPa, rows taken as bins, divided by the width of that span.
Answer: 2.35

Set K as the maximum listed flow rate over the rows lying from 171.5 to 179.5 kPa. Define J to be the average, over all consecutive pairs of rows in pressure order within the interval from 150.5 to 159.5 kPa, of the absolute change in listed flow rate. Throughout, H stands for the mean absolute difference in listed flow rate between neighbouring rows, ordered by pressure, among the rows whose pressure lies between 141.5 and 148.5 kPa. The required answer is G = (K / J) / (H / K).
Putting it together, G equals 541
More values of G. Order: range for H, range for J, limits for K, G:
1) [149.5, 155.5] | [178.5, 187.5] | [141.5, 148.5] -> 472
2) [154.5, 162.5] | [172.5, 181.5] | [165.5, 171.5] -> 1589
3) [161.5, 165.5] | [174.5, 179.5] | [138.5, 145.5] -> 821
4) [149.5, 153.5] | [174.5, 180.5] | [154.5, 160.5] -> 694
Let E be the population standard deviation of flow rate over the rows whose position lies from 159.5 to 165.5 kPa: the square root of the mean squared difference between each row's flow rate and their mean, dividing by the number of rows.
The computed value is 0.086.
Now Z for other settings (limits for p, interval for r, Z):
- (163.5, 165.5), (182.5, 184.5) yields 0.658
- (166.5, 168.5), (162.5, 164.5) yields 0.640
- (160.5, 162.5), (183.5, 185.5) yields 0.626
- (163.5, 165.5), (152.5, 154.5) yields 0.613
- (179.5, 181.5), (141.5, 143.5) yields 0.623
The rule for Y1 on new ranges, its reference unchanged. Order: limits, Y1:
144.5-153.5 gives 151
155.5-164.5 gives 164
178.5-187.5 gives 184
